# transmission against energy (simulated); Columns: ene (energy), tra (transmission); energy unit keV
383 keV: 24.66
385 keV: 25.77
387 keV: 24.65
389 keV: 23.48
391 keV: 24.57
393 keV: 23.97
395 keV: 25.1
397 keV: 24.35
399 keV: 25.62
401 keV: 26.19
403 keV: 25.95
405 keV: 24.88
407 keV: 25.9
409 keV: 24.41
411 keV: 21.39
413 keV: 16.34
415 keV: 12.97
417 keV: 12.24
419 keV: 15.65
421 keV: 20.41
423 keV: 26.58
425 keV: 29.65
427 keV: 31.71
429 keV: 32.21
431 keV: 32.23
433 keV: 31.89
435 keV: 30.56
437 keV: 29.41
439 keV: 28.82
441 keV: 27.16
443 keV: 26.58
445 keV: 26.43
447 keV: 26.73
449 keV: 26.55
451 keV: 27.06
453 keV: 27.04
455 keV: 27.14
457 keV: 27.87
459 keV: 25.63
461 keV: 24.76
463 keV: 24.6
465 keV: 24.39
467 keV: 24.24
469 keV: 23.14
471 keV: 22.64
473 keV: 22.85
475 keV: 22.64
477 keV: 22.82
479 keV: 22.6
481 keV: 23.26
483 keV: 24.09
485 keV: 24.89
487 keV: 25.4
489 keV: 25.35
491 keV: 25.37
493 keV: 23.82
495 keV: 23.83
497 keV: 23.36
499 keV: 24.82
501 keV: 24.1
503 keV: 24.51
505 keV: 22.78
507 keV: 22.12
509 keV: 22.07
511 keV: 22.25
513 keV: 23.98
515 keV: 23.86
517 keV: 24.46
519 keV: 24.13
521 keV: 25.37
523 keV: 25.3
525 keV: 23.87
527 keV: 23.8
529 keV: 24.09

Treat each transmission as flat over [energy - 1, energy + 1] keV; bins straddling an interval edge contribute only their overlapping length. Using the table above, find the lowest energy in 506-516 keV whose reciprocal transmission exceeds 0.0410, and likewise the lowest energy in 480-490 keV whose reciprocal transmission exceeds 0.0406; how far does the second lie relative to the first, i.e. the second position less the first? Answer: -26 keV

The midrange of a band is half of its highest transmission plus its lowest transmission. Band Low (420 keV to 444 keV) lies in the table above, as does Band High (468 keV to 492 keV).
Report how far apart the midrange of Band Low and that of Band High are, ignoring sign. 2.3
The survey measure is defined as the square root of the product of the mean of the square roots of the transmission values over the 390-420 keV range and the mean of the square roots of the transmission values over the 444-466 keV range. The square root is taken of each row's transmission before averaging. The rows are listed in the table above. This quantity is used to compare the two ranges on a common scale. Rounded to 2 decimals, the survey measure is 4.88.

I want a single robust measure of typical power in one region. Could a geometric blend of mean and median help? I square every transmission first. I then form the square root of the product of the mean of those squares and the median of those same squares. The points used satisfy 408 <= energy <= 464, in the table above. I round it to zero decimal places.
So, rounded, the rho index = 695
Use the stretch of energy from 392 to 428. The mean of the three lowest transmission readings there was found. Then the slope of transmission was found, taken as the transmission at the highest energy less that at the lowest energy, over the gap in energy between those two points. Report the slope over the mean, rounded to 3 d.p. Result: 0.017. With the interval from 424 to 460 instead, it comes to -0.005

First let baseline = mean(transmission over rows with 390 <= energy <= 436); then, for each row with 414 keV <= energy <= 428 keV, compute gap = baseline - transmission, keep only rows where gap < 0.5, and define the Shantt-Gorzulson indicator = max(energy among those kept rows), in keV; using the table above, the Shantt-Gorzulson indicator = 427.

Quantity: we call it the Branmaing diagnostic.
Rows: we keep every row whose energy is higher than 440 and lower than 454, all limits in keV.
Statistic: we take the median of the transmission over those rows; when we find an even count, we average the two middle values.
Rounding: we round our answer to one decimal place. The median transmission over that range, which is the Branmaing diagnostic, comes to 26.7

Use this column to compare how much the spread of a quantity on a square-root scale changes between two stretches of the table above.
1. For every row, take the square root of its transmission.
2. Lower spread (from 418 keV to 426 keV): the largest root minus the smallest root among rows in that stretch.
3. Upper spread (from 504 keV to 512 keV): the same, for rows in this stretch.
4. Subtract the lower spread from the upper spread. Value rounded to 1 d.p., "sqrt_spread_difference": -1.4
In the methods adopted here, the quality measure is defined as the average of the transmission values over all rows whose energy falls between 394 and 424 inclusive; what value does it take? 21.9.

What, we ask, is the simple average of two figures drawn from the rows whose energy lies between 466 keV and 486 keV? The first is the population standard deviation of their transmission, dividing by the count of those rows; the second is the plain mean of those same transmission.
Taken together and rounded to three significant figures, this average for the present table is 12.0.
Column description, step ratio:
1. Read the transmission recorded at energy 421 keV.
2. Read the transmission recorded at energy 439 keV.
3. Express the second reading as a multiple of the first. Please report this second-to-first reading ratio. 1.41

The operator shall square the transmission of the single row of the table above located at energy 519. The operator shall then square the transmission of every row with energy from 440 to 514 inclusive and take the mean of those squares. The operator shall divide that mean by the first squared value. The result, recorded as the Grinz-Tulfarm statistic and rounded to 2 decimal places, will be 1.04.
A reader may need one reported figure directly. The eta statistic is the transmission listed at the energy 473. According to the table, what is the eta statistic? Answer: 22.85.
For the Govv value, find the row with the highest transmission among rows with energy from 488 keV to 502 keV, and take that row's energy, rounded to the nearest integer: 491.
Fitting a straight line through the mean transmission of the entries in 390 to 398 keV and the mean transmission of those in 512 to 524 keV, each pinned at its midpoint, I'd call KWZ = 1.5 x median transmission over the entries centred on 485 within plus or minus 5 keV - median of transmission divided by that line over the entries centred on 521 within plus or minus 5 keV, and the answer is 36.3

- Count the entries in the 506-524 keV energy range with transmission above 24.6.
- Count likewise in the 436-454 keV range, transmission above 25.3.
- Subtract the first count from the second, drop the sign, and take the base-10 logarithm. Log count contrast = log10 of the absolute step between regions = 0.85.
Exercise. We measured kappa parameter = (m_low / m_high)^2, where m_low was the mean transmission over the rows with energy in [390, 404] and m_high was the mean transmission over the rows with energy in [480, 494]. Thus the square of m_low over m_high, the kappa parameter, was 1.04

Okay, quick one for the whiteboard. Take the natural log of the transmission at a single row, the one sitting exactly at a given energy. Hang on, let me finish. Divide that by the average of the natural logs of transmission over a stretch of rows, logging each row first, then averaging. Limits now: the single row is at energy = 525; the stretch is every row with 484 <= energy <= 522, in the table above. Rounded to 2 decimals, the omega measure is 1.00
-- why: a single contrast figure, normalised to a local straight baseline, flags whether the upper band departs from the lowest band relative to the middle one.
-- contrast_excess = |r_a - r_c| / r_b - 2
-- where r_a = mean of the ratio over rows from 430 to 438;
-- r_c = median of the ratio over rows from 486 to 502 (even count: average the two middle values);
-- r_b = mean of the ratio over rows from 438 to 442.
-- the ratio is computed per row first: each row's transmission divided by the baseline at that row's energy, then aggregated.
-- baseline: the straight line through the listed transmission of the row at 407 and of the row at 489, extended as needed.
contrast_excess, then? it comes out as -1.78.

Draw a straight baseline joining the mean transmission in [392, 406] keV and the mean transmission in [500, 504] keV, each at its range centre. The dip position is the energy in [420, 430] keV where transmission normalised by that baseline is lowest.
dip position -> 421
